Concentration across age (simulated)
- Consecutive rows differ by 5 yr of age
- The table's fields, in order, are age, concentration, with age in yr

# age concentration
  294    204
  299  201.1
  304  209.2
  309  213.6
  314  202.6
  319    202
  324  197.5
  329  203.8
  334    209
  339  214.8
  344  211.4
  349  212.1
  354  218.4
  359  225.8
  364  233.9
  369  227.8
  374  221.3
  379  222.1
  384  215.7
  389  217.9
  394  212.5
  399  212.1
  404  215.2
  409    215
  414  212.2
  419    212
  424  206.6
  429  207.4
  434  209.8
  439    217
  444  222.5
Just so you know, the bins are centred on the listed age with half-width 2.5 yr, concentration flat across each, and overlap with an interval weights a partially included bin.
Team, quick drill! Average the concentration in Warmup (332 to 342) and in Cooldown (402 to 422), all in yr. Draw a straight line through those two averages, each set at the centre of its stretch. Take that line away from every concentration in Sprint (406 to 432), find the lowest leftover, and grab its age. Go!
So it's 424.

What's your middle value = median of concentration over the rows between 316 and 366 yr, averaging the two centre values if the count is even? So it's 212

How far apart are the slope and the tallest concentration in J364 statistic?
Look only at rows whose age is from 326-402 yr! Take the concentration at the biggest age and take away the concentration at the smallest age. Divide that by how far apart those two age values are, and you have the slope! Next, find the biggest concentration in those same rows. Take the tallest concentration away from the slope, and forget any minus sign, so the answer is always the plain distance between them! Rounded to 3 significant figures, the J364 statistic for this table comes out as 234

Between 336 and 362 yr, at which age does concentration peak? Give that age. 359 yr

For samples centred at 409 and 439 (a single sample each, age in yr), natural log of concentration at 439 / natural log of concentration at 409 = 1.00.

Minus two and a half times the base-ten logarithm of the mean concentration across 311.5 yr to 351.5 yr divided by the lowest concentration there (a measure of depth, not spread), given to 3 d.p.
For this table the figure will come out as -0.049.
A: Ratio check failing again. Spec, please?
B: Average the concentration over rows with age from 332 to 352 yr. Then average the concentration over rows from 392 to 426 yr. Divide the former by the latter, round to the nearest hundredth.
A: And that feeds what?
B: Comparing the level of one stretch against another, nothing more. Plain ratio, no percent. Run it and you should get 1.00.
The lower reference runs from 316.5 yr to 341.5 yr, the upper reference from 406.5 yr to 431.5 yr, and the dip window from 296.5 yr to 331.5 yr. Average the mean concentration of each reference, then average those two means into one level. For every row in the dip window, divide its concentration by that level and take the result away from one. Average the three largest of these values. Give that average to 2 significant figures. 0.038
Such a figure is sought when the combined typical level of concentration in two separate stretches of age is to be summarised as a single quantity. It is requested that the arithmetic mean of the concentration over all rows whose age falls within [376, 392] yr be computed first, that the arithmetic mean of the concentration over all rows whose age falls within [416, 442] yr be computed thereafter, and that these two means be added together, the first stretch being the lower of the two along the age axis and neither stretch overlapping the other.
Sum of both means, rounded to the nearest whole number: 429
